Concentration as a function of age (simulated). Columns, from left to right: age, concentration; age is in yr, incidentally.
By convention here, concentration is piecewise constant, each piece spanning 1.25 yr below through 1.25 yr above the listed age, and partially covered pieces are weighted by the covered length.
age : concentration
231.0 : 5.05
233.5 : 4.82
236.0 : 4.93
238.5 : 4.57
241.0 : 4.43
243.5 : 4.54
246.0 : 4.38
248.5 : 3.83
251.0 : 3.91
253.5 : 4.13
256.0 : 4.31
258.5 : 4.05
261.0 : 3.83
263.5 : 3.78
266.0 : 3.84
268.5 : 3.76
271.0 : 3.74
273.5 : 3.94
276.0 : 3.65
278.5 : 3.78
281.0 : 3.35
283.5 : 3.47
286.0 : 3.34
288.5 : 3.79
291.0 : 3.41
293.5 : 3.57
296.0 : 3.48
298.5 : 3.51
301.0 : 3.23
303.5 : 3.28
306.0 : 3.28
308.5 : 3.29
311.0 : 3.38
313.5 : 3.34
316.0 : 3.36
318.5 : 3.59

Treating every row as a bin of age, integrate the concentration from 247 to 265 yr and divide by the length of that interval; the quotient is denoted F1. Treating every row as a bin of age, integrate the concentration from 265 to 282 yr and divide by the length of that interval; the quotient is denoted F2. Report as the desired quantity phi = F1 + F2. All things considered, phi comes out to 7.7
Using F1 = 4.0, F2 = 3.7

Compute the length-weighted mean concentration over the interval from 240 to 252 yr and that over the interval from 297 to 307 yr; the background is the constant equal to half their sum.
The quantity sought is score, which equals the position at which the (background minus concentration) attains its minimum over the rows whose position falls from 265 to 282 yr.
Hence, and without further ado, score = 273.5 yr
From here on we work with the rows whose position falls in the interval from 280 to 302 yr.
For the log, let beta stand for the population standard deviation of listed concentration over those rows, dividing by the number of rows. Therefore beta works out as 0.15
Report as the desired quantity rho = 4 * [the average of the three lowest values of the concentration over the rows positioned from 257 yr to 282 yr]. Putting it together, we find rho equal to 14.3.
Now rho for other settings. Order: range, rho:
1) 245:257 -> 15.8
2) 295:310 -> 13.1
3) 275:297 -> 13.5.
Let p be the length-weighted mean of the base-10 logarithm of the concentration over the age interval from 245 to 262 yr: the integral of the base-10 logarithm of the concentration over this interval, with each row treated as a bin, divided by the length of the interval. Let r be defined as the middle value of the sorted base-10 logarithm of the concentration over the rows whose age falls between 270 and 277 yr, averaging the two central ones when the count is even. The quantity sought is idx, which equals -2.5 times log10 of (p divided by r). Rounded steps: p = 0.61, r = 0.57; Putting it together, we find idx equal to -0.06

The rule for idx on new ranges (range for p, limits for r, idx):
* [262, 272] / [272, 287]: -0.05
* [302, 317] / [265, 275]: 0.12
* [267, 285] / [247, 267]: 0.05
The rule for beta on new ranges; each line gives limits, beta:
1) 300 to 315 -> 0.05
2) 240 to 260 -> 0.24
